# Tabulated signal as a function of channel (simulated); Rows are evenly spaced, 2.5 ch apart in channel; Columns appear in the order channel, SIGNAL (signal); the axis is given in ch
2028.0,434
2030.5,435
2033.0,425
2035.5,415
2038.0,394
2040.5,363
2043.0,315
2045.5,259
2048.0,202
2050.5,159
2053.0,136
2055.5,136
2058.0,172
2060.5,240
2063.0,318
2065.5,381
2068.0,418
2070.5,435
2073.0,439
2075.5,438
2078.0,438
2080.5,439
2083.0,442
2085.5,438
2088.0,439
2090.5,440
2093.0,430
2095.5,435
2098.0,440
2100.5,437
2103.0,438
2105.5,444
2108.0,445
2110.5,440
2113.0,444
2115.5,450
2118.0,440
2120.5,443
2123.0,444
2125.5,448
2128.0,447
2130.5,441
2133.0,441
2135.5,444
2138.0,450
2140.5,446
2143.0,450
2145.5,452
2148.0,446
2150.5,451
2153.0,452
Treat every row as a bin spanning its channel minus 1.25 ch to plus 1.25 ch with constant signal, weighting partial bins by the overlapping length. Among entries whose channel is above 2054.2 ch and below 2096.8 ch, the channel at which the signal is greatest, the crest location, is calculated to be 2083.0 ch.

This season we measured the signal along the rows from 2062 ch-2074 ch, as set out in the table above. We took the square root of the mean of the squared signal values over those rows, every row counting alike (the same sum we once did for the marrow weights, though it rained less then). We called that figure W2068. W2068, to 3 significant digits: 401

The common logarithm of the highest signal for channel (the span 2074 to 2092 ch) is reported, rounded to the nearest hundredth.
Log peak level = 2.65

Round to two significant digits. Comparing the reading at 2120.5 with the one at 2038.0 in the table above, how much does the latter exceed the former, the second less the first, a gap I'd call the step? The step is -49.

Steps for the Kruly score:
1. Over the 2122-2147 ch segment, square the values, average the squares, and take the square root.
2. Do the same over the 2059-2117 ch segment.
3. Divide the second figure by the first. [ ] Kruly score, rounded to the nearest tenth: 1.0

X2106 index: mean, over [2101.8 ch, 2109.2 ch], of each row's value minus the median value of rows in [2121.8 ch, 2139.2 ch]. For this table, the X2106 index -2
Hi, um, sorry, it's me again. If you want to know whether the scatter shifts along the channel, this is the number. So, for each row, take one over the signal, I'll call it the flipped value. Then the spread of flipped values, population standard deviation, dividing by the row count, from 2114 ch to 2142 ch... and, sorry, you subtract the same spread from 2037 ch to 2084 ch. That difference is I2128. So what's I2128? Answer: -0.0017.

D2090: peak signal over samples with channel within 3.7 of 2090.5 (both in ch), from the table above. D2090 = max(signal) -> 440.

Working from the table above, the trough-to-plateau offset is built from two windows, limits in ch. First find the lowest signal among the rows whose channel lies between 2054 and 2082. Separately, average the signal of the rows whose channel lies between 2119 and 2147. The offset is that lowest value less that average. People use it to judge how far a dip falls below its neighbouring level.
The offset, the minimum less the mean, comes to -310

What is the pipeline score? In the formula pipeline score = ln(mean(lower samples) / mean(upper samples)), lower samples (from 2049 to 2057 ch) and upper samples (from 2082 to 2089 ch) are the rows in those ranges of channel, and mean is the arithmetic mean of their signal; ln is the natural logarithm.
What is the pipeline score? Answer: -1.1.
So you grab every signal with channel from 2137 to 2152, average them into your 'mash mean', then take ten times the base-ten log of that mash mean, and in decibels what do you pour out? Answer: 26.52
